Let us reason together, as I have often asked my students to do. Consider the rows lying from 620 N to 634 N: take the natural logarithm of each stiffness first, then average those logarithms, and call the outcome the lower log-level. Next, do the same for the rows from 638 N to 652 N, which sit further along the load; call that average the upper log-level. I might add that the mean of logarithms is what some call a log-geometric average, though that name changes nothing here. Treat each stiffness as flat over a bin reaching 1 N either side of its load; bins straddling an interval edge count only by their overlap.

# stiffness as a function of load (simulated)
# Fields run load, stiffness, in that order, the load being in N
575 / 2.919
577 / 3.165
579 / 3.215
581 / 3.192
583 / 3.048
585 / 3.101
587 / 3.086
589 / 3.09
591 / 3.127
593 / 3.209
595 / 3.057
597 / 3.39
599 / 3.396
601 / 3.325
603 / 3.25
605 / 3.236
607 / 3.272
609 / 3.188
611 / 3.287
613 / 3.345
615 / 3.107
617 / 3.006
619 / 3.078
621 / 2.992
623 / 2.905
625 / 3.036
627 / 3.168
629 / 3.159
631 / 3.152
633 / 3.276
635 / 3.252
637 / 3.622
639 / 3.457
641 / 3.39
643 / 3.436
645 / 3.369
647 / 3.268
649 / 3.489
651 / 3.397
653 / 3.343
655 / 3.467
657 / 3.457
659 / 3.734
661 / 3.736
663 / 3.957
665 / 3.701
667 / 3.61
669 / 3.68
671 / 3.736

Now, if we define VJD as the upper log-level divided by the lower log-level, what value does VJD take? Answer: 1.08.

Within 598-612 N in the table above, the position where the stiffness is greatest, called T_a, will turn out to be 599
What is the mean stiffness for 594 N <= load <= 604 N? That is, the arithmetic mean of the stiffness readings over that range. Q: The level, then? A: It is 3.28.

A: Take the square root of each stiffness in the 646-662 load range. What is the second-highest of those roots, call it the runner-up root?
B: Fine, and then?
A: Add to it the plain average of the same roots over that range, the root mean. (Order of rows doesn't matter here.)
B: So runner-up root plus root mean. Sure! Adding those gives 3.80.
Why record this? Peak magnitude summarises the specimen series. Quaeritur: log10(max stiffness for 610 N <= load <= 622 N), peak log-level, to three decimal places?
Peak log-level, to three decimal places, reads 0.524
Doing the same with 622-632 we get 0.501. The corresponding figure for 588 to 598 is 0.530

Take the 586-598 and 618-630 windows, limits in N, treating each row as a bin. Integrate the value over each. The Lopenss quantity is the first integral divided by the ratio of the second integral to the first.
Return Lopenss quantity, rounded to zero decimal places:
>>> 39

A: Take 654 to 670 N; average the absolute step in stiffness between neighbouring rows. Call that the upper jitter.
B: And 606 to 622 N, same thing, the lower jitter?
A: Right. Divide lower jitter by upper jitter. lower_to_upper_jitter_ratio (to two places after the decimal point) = 0.80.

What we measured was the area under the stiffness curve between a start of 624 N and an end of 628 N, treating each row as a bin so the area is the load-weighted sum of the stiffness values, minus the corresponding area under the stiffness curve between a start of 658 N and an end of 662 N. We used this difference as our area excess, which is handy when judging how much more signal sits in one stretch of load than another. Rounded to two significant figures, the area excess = -2.5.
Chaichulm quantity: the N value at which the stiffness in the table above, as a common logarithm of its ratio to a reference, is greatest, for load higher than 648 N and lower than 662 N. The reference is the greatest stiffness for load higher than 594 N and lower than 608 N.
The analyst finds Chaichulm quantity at 661 N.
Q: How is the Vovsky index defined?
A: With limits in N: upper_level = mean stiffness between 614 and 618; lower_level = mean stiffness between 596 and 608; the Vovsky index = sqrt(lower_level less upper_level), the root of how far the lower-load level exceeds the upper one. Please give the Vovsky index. 0.50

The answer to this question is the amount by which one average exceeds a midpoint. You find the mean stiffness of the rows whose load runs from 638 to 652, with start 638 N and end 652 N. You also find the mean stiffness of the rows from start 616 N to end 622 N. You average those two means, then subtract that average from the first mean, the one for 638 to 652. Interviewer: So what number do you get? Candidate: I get 0.19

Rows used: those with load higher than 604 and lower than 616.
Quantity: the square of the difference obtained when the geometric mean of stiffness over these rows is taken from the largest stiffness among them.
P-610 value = 0.011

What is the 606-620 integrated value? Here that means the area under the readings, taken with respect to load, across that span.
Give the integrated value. 45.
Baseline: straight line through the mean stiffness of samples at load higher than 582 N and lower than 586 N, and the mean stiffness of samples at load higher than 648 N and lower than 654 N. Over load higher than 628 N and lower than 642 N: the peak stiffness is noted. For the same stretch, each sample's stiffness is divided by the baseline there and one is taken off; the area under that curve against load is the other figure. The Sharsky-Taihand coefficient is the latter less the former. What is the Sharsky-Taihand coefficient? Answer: -3.6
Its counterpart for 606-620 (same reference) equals -3.5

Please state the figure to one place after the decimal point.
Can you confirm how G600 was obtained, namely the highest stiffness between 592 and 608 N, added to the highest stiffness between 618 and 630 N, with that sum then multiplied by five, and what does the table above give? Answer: 32.8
